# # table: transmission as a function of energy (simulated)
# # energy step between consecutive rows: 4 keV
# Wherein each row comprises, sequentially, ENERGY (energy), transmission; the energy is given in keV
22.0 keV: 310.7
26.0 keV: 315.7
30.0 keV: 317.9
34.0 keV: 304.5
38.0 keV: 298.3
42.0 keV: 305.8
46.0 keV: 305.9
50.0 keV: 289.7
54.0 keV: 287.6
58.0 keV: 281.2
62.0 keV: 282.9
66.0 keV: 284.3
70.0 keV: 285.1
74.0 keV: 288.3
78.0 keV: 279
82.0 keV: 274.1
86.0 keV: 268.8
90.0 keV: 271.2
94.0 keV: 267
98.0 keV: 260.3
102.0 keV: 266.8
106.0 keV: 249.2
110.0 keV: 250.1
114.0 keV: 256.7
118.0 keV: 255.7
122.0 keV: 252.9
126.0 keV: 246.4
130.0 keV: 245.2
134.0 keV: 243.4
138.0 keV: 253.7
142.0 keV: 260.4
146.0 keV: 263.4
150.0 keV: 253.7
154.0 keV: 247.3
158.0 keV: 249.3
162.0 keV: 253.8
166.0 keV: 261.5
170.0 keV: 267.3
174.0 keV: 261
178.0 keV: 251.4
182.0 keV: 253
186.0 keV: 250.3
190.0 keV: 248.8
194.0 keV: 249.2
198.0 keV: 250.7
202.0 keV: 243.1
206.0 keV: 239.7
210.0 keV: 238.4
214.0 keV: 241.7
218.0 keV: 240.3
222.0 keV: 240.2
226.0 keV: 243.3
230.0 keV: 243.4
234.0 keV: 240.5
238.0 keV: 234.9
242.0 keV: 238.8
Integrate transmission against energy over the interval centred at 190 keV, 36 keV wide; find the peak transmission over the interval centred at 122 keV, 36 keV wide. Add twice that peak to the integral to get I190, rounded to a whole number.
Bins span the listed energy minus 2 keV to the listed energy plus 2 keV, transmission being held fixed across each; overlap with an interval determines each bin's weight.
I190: 9502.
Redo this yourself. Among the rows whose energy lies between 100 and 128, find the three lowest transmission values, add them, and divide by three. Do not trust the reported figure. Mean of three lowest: 249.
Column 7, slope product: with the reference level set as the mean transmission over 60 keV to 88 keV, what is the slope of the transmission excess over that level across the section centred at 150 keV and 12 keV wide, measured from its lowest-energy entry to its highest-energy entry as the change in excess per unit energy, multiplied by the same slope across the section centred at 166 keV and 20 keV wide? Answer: -1.5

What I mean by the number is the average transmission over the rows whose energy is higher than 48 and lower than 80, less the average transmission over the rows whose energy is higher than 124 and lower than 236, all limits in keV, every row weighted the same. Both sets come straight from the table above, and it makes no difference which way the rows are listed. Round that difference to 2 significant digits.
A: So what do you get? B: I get 35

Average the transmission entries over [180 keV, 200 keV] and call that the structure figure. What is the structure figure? 250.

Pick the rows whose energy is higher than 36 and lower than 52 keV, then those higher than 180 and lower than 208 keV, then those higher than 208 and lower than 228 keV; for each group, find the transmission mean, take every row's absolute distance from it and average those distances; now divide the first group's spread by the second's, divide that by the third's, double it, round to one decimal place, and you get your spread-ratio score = 2.3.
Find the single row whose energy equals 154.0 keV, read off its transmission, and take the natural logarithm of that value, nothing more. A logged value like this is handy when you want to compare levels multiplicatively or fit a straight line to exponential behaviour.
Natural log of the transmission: 5.51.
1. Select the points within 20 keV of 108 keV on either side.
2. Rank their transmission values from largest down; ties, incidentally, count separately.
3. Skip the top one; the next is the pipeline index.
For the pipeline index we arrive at 267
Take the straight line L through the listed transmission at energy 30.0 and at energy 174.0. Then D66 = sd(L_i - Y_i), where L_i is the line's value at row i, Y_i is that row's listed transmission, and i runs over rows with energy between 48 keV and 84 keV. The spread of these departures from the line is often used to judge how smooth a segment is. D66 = 4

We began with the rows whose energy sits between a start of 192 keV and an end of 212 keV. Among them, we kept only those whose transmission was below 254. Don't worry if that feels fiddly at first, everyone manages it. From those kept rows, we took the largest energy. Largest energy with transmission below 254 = 210.0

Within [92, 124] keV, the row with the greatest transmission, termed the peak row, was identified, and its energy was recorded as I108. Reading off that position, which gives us 94.0 keV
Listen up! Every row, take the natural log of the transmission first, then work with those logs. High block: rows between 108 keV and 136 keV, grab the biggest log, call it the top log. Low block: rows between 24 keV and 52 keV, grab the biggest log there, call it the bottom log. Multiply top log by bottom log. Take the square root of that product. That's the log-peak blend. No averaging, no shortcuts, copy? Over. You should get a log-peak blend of 5.654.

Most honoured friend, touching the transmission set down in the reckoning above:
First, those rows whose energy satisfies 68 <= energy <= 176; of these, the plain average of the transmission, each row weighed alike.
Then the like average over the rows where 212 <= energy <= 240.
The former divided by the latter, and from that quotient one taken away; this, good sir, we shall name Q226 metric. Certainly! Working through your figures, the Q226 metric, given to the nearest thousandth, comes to 0.082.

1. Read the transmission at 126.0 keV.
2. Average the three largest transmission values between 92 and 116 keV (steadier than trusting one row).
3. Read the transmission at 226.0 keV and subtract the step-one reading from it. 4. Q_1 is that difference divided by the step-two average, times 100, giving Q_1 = -1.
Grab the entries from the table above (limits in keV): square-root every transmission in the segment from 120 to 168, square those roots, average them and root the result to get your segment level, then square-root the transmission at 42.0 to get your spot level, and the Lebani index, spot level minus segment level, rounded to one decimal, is 1.6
